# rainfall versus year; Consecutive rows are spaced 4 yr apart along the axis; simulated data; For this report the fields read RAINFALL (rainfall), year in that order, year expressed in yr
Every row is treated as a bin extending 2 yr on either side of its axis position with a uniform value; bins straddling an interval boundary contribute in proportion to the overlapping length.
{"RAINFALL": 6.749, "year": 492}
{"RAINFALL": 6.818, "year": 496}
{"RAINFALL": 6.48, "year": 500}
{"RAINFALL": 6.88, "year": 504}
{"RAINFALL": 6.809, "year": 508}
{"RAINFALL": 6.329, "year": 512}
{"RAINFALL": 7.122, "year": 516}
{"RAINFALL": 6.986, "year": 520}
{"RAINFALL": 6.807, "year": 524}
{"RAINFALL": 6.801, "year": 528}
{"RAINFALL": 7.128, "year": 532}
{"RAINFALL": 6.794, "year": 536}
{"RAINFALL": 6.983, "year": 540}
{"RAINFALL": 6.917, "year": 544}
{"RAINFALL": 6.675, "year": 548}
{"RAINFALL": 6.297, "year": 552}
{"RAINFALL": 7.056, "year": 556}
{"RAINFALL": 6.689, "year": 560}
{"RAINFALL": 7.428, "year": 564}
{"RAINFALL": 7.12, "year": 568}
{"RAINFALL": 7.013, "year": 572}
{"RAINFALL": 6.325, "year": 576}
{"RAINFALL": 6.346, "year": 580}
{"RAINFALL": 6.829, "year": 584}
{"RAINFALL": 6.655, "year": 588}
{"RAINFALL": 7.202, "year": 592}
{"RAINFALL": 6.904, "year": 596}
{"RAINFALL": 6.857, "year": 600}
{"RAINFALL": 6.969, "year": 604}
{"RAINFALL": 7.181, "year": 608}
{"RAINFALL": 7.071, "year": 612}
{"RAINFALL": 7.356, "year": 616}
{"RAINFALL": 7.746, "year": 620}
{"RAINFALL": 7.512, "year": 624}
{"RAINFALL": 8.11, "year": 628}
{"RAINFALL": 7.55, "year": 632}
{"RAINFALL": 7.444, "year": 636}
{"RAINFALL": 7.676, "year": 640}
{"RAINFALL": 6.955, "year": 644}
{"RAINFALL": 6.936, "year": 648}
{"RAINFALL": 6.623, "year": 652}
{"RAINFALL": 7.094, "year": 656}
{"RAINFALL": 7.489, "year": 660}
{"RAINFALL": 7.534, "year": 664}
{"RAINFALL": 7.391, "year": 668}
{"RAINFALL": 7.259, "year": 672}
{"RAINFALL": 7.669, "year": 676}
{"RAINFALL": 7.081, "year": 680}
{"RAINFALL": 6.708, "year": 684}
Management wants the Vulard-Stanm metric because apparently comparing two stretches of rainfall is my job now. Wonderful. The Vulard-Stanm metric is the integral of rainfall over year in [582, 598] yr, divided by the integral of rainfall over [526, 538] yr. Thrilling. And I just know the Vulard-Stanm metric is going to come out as 1.3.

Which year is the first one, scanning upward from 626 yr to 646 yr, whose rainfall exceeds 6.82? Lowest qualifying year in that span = 628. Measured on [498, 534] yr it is 504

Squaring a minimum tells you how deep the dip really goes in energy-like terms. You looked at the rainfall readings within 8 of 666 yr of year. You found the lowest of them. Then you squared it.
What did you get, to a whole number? 53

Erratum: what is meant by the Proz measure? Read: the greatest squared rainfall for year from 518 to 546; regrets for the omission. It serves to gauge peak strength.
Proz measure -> 51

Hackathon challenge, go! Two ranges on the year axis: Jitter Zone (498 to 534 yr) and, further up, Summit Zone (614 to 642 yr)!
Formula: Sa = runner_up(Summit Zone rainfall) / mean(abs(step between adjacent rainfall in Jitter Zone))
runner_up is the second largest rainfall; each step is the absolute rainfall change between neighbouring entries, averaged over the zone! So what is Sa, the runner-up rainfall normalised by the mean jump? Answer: 26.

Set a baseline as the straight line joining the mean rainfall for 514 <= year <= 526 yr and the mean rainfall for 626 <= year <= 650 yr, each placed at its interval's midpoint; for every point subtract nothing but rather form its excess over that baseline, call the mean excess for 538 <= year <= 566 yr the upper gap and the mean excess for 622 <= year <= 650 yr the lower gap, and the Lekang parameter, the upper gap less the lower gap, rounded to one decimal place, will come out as -0.3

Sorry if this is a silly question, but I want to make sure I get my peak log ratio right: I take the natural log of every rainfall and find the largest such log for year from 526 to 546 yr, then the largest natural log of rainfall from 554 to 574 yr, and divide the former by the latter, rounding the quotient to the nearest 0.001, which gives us 0.979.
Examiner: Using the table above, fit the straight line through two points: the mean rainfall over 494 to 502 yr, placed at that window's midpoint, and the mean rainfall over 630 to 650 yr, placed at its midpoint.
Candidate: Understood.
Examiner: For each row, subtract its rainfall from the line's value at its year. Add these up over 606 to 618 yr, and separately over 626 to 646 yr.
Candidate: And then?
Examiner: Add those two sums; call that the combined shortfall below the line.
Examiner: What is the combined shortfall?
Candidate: -1.3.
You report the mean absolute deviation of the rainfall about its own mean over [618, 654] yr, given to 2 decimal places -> 0.37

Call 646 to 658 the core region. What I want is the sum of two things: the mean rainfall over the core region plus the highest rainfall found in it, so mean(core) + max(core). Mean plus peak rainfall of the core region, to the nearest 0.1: 14.0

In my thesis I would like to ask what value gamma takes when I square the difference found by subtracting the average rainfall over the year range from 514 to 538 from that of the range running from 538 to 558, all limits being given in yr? 0.02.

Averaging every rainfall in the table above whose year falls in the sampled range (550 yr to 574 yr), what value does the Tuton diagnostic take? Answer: 6.9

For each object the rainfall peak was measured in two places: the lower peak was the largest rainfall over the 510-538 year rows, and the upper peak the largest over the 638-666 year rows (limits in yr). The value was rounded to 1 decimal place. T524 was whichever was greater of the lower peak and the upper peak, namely 7.7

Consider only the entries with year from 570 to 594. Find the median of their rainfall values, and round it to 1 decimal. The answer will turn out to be 6.7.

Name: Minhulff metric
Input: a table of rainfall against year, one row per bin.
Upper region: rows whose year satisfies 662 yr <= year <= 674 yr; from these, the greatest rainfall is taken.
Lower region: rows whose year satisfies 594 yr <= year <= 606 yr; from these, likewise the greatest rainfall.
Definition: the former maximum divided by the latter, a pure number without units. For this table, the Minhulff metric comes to 1.08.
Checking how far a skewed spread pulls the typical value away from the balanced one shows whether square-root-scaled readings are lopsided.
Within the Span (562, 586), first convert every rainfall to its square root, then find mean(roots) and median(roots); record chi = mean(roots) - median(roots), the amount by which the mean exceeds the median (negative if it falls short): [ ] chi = -0.016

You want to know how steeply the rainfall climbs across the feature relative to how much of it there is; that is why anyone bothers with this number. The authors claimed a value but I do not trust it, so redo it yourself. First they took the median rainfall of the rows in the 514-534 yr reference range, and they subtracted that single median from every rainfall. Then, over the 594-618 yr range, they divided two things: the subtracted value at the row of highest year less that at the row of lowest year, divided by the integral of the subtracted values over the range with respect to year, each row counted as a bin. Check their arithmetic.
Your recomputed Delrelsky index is 0.27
